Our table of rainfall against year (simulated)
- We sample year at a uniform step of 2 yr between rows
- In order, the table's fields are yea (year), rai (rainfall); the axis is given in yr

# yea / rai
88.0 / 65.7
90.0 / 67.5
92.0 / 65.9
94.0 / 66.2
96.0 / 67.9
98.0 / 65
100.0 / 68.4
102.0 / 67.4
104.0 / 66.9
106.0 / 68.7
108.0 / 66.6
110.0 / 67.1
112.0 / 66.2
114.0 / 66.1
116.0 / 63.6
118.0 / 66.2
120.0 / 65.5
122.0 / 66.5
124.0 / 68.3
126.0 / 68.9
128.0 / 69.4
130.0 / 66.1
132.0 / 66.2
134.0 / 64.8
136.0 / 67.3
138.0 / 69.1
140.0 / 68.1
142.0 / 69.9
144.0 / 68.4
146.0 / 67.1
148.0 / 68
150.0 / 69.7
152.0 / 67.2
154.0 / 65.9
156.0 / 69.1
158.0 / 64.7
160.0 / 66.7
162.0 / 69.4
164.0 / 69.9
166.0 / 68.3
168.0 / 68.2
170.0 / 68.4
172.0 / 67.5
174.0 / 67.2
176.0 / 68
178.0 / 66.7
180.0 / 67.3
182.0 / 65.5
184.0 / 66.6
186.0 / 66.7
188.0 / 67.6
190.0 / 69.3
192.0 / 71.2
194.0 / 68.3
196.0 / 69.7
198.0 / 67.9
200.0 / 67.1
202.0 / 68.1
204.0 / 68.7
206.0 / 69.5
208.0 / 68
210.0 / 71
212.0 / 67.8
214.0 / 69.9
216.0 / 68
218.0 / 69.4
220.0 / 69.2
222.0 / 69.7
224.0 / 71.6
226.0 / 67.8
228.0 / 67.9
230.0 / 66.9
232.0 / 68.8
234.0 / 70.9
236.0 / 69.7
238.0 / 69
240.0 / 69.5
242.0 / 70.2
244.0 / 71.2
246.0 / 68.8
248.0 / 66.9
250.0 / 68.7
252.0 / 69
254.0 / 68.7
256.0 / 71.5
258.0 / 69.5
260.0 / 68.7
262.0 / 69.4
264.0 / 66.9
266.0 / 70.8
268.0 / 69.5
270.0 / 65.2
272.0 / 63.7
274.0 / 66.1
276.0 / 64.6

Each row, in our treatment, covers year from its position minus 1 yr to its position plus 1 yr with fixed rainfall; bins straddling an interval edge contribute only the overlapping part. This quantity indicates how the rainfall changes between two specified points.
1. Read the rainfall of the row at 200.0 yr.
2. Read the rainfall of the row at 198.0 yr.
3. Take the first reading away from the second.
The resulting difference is 0.8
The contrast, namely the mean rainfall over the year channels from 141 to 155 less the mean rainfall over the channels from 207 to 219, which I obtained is -0.99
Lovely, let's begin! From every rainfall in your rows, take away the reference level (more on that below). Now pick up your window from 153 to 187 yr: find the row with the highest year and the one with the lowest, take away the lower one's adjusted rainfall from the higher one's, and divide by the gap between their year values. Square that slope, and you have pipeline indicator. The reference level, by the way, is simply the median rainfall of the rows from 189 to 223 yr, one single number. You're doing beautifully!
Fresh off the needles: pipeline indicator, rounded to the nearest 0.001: 0.001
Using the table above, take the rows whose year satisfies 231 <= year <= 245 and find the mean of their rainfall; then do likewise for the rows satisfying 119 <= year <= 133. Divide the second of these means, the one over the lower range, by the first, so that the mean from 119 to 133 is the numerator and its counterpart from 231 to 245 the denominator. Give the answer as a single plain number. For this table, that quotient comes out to 0.962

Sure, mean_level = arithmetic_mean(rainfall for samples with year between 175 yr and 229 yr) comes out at 68.5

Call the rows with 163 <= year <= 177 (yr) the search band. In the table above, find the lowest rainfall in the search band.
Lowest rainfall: 67.2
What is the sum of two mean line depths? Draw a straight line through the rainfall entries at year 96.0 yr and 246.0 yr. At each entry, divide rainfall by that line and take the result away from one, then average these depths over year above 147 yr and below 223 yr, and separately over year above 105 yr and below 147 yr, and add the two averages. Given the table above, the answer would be 0.017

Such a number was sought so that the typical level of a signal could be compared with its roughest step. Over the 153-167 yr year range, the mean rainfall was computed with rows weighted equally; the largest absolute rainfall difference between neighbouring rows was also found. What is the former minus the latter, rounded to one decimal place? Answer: 63.3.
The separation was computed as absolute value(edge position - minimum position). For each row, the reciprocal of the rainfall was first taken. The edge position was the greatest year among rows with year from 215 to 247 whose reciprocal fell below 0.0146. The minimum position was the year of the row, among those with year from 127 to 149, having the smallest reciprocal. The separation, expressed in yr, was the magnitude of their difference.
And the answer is 104 yr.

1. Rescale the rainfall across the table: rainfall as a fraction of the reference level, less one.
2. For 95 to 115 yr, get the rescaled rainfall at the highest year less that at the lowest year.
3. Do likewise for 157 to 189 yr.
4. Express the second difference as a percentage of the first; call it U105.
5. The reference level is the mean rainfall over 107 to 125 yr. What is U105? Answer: -161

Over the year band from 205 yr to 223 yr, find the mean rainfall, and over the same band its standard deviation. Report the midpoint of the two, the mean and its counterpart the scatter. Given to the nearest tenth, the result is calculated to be 35.1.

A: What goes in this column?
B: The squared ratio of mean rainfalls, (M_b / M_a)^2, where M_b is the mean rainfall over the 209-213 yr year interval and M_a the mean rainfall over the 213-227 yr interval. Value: 1.001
